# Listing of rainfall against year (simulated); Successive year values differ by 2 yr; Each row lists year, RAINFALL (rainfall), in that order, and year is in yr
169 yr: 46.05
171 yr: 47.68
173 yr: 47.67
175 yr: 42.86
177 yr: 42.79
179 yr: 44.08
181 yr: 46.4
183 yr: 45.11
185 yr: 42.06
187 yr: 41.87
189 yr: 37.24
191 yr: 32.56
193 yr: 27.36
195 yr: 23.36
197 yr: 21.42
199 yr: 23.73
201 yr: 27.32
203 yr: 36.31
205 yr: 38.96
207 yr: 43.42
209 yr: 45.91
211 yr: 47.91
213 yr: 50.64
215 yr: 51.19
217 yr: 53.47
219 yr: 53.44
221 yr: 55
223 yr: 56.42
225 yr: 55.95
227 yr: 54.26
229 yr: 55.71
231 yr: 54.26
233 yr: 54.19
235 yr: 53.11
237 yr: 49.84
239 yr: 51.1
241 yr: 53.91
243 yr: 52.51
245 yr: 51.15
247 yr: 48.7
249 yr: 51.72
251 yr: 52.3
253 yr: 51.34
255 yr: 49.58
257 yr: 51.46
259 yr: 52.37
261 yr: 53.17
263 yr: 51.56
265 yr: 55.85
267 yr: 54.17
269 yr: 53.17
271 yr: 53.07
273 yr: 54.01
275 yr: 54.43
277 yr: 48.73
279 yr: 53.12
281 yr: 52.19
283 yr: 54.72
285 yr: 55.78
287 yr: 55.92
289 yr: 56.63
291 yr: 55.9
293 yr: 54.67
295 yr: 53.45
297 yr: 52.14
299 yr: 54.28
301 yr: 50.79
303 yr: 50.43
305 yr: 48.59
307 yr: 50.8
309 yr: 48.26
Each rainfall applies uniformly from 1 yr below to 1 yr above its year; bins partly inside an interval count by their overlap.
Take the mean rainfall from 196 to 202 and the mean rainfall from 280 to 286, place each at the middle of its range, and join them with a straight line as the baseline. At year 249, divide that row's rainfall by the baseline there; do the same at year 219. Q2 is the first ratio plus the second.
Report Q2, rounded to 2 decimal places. 2.94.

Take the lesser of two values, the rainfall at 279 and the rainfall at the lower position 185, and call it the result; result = 42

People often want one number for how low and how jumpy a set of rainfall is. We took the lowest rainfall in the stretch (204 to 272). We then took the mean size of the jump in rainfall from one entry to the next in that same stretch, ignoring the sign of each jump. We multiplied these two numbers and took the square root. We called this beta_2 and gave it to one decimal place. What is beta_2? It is 8.0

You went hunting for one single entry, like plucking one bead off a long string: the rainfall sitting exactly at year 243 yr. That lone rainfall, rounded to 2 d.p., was 52.51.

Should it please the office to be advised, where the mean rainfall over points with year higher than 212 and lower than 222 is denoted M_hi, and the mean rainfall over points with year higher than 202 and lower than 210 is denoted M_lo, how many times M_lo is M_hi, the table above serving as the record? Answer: 1.28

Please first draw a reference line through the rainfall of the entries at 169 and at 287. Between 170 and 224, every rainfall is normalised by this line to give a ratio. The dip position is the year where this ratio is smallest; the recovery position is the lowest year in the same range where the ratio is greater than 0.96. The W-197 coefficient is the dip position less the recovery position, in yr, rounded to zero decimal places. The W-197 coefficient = 26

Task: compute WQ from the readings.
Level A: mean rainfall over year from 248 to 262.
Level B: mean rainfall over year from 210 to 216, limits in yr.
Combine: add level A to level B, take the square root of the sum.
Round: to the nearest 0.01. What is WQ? 10.08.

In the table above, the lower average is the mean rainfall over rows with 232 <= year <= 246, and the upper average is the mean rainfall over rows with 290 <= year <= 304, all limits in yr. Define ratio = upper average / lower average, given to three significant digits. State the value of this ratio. 1.02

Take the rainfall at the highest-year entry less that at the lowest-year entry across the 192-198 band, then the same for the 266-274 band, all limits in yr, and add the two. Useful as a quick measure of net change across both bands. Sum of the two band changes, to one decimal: -6.1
